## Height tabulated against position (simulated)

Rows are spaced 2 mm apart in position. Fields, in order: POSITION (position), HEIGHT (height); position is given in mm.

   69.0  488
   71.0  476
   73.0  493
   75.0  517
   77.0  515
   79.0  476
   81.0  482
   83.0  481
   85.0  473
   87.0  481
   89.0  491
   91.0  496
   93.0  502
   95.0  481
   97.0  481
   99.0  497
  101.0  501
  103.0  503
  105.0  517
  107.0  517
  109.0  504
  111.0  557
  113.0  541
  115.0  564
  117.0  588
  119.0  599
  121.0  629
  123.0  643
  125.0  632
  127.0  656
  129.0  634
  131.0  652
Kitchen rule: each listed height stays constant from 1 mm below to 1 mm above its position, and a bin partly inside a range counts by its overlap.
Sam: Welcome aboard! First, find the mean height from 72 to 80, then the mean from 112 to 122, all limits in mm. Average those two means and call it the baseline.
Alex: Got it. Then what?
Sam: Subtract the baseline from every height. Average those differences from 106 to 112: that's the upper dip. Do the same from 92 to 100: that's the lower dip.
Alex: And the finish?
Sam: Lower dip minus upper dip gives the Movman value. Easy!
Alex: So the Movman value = -36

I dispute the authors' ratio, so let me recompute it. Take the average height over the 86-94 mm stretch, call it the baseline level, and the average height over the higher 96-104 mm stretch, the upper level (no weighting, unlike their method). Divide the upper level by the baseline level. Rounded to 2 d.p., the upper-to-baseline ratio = 1.01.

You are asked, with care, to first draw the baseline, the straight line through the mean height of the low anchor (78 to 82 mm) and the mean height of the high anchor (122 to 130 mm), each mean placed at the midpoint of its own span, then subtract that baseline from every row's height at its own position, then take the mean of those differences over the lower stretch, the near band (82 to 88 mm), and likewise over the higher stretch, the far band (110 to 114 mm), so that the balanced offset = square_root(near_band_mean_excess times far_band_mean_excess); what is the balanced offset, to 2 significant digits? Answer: 28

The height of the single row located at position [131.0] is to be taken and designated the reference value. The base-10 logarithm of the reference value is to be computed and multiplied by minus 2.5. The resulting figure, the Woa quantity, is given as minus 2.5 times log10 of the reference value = -7.04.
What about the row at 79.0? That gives -6.69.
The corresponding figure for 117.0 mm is -6.92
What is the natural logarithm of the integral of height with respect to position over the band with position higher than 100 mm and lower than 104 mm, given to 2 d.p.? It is 7.60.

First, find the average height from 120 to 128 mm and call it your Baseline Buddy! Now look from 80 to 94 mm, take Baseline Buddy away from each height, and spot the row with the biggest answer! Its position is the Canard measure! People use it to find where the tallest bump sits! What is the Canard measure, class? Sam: 93.0 mm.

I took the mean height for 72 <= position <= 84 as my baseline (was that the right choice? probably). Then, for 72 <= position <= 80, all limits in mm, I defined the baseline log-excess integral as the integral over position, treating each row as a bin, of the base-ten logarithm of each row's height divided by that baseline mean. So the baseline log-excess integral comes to 0.0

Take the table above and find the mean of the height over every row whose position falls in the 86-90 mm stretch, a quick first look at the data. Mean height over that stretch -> 486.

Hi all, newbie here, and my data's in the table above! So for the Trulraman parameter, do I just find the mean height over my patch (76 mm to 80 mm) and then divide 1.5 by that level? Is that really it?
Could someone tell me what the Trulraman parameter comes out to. 0.0030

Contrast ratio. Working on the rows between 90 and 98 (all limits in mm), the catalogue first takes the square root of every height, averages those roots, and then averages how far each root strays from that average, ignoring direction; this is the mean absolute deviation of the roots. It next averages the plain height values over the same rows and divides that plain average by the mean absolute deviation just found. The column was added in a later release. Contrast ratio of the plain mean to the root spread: 2411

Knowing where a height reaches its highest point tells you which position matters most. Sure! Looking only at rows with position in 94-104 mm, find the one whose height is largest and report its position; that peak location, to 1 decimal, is 103.0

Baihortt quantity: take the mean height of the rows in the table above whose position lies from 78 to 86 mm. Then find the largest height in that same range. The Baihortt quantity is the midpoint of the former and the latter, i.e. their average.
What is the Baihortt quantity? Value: 480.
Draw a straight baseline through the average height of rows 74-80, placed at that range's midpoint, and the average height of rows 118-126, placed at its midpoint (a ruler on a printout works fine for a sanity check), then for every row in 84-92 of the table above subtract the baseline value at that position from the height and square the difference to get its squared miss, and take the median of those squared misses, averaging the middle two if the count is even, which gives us 2212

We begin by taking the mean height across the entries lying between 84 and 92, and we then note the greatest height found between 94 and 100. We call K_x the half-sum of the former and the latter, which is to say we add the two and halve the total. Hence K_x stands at 491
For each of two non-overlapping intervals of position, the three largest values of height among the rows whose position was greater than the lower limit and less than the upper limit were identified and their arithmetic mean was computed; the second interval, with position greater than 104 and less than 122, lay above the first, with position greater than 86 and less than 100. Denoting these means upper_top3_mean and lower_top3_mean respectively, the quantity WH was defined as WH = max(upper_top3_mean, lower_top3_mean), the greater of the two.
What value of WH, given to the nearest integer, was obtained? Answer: 605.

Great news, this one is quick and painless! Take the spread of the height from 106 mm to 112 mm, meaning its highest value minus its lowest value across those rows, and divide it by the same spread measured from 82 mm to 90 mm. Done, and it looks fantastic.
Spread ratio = 2.9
